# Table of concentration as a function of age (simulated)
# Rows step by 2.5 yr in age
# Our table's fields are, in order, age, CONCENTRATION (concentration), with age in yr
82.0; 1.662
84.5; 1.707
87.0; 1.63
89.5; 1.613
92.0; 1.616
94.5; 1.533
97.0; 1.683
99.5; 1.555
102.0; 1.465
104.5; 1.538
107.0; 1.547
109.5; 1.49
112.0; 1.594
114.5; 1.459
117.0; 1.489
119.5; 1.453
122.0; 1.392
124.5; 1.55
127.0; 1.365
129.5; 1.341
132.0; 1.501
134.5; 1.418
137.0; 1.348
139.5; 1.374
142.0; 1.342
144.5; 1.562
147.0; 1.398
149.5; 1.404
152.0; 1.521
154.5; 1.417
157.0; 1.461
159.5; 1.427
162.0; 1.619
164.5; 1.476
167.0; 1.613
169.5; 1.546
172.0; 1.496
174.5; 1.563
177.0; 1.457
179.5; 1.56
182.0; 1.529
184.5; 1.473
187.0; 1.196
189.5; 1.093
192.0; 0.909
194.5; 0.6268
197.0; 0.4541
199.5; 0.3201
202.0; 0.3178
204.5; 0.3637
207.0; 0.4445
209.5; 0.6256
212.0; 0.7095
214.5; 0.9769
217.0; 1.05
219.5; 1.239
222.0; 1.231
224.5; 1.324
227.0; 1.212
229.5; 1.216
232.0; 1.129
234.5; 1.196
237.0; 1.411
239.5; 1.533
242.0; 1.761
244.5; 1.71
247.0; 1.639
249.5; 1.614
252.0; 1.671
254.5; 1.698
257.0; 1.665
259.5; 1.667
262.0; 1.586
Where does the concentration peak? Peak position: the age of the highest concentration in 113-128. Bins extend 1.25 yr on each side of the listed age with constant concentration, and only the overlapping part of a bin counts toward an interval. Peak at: 124.5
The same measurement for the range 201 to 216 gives 214.5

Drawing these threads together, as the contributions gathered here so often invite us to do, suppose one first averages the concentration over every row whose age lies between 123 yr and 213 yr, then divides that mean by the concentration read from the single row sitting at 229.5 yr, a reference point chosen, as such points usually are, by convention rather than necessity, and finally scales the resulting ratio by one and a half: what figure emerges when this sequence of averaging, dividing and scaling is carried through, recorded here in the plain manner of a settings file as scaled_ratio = 1.5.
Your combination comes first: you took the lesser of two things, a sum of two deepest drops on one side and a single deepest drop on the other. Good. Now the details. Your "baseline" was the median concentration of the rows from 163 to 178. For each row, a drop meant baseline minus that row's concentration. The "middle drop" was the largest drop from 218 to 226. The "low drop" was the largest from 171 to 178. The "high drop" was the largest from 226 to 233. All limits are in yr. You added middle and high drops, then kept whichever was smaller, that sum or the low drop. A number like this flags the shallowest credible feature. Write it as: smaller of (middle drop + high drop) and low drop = 0.06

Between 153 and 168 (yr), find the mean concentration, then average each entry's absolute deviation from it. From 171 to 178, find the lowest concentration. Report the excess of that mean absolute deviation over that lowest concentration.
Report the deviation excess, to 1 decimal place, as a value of -1.4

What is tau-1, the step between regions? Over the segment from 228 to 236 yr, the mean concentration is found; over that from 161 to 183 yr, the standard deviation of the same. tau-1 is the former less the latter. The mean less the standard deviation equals 1.1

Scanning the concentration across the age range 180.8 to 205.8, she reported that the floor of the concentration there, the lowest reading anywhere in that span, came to 0.3178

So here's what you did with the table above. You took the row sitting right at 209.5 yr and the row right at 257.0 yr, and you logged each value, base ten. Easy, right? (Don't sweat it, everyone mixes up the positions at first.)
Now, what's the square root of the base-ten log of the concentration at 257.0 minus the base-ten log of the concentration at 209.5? 0.65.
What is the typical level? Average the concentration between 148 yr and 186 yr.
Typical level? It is 1.50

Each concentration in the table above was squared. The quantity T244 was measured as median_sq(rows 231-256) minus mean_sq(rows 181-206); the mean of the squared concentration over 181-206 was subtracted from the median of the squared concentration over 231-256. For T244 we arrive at 1.8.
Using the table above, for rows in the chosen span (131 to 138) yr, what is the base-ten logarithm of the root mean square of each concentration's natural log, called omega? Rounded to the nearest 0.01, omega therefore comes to -0.45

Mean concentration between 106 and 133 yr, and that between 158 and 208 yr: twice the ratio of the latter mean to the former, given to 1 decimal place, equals 1.5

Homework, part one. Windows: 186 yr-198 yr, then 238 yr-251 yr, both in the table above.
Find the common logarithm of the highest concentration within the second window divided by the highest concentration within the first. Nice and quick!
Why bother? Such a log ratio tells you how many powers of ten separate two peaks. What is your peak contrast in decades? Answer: 0.17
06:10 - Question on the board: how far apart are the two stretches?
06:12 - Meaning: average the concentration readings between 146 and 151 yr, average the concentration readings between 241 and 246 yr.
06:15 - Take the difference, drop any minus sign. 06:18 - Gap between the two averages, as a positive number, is 0.3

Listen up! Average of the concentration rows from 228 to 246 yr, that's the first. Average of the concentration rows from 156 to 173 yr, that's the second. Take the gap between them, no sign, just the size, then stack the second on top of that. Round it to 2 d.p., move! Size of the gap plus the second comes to 1.62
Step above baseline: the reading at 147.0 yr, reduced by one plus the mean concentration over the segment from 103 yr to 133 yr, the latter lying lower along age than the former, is -1.08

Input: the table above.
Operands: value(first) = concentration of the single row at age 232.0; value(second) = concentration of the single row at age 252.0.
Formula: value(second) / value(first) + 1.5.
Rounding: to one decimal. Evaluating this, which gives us 3.0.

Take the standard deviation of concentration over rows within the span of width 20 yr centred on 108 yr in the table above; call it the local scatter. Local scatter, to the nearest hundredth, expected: 0.05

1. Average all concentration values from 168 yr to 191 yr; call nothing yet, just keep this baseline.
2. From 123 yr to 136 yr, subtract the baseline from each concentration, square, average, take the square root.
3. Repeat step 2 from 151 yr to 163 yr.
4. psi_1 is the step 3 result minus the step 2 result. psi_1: 0.01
